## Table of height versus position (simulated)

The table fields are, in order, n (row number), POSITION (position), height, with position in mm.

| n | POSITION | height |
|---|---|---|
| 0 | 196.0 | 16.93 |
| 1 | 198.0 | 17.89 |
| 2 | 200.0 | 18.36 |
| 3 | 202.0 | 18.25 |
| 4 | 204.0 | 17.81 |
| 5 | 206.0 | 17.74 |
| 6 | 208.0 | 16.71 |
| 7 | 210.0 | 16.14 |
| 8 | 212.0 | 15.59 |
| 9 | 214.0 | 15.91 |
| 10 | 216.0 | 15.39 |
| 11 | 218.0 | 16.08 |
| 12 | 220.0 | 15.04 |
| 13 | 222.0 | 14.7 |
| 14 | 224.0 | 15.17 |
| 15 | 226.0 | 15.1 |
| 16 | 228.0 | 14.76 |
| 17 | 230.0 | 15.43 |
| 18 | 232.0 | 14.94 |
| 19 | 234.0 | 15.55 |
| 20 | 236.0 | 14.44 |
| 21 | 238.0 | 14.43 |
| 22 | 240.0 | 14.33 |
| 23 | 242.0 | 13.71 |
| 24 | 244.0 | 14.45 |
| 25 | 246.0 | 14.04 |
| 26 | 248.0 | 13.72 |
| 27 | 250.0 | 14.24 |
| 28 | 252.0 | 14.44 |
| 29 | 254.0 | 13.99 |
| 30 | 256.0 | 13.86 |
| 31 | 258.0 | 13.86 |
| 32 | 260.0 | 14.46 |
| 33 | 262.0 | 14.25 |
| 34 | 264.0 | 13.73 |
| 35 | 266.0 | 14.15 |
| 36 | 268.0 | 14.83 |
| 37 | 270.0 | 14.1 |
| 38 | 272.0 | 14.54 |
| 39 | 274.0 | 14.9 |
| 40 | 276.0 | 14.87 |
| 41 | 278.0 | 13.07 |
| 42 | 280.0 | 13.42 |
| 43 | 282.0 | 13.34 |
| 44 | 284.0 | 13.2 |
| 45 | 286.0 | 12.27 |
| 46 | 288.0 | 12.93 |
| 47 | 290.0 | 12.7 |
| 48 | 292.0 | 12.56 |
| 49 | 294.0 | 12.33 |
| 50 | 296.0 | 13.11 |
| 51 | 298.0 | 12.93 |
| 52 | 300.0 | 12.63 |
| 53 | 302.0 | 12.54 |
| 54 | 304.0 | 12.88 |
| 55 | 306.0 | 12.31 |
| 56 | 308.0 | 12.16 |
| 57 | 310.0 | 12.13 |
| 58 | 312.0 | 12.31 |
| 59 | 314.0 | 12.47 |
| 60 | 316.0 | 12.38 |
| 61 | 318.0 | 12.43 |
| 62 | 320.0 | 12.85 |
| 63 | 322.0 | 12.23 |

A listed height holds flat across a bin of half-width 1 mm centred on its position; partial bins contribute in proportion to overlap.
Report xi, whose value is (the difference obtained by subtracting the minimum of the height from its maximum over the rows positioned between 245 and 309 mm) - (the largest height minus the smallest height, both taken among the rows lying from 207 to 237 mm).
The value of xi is 0.47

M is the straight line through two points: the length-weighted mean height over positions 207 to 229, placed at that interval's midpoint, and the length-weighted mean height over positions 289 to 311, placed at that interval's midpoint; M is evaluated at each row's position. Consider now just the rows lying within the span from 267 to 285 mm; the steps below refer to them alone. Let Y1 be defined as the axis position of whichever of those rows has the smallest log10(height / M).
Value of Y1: 278.0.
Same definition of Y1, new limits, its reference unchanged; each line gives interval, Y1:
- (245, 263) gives 248.0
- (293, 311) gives 294.0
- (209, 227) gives 222.0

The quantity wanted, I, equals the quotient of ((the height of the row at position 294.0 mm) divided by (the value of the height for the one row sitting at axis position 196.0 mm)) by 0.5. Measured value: 1.5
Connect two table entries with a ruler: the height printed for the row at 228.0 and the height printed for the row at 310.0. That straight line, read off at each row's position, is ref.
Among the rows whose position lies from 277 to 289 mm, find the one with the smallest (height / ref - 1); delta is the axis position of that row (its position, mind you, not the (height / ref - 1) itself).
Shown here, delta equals 286.0 mm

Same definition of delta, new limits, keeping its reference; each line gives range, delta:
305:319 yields 308.0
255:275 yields 256.0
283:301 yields 286.0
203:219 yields 216.0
